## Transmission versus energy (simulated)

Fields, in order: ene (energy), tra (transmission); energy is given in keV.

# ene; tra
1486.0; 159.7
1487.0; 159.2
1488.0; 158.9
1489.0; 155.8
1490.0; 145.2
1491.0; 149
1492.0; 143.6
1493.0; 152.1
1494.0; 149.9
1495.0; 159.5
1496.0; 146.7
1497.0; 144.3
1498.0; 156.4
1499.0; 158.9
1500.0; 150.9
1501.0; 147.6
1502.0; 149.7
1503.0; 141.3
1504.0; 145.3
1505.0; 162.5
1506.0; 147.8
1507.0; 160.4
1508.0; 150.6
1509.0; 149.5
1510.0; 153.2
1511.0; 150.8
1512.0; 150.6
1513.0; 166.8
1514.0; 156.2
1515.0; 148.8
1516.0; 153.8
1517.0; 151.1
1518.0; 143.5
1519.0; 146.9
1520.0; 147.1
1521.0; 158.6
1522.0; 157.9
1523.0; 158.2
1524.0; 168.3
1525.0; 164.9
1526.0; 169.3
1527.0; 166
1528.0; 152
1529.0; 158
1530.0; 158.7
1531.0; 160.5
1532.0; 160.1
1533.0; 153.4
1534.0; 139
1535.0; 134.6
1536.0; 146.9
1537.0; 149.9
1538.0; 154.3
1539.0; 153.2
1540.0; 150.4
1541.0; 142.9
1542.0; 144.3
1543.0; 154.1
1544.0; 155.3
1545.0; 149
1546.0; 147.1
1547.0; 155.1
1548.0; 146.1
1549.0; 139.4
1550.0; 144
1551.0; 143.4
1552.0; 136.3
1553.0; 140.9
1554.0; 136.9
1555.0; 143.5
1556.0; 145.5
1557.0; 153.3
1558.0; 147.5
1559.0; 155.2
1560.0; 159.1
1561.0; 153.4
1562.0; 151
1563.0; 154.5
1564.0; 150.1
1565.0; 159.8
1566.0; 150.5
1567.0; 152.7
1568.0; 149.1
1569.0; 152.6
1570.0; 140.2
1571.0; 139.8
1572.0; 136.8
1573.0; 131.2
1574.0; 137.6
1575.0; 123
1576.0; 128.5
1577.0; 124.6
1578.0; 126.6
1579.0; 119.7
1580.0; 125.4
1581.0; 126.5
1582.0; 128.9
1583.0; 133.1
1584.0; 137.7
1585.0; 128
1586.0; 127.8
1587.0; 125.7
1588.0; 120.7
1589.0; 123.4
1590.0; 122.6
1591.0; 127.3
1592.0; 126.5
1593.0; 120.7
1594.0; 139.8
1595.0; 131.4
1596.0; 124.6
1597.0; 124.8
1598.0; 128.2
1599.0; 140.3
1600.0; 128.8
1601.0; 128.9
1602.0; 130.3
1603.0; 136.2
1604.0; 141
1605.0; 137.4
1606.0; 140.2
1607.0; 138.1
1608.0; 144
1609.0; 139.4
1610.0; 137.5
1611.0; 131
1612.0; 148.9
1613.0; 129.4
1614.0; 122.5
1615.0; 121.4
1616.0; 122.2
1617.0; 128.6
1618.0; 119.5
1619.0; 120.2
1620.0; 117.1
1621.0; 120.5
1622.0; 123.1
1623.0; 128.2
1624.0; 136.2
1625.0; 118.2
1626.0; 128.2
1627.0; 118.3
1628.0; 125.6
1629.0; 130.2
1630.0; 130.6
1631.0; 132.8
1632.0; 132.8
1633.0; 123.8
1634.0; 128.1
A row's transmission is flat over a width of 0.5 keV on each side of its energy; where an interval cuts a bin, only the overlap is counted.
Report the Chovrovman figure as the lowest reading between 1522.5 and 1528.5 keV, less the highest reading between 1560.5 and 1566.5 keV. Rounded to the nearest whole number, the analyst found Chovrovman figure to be -8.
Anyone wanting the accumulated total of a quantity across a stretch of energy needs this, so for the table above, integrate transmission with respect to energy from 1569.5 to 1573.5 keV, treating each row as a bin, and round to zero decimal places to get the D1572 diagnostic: 548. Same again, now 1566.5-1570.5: 595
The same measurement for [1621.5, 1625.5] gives 506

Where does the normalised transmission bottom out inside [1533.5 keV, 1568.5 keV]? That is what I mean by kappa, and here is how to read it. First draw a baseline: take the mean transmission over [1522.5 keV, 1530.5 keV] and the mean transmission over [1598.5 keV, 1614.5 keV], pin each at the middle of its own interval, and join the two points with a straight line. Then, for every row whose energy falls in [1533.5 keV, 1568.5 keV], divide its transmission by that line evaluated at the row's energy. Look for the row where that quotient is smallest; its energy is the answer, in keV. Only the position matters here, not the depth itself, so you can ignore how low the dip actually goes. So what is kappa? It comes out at 1535.0 keV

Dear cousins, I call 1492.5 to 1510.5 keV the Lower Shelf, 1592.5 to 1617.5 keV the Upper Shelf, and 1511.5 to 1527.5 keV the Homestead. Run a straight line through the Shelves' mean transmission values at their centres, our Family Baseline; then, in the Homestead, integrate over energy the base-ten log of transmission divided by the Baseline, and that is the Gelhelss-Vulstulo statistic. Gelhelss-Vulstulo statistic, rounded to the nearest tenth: 0.4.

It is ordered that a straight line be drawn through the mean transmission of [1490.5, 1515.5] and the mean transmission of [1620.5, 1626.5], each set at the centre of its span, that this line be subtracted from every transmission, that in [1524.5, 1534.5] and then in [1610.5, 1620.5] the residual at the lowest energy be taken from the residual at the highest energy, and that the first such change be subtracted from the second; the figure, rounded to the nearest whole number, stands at 12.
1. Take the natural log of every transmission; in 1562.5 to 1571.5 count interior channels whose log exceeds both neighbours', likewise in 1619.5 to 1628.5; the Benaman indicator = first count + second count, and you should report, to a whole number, 5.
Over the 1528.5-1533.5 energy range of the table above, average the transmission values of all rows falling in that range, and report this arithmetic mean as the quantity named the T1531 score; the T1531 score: 158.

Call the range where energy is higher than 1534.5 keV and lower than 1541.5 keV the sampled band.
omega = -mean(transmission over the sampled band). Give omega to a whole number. -147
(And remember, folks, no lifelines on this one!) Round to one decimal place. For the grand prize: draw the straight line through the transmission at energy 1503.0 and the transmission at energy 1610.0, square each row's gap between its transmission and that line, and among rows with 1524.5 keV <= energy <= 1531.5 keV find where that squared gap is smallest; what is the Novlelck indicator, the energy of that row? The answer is 1528.0 keV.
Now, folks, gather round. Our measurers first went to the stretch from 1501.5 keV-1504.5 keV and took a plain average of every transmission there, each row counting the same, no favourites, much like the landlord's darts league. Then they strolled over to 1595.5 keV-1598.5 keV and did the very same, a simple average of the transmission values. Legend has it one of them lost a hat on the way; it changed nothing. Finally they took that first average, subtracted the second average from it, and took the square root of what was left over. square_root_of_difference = 4.4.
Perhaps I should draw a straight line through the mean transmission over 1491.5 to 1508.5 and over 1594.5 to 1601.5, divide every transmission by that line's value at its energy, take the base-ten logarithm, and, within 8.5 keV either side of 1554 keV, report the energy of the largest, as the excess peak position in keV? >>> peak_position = 1560.0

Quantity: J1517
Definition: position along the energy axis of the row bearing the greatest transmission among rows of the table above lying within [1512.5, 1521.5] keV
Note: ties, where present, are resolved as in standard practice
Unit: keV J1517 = 1513.0 keV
